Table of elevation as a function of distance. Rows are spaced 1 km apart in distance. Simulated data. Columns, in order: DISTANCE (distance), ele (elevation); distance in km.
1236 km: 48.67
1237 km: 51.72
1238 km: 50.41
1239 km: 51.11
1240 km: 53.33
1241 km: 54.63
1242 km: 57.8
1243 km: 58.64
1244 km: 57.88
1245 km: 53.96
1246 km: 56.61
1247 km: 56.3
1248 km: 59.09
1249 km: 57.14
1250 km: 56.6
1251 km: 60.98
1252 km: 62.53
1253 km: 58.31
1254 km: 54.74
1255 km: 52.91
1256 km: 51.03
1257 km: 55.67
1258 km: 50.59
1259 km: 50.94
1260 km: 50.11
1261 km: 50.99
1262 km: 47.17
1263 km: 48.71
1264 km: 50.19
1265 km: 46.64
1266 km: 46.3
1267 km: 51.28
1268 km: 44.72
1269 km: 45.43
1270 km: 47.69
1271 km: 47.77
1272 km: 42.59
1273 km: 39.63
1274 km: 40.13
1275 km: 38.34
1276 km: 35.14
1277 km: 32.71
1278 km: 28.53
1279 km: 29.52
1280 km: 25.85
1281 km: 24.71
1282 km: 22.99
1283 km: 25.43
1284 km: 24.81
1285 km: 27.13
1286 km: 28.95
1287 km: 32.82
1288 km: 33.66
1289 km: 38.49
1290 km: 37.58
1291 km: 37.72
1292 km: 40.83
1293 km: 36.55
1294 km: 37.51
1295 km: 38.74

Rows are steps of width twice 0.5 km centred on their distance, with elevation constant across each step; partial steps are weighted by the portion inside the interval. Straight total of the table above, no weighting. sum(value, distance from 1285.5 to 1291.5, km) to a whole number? 209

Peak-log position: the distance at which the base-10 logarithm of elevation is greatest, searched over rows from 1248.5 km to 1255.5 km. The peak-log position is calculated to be 1252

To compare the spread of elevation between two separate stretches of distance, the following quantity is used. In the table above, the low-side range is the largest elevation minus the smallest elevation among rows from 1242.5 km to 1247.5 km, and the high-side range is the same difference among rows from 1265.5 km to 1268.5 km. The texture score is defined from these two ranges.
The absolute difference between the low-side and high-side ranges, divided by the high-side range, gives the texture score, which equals 0.29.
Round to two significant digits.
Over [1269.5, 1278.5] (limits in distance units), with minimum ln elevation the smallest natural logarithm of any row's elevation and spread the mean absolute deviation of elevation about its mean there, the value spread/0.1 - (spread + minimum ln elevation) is 41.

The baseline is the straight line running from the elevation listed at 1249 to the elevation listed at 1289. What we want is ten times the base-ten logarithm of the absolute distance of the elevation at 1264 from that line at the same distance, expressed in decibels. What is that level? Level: -14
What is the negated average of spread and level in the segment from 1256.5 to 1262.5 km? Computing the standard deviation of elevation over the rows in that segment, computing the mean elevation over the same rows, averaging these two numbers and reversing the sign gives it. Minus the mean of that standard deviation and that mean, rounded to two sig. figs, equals -27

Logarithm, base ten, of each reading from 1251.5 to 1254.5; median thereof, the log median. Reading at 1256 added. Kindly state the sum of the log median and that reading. 53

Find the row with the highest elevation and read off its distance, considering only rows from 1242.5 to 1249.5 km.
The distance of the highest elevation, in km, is 1248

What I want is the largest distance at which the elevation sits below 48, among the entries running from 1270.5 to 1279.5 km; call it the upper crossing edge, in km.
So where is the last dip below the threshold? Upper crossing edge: 1279 km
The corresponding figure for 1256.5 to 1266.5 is 1266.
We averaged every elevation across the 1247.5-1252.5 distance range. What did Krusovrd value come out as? 59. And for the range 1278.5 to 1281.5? 27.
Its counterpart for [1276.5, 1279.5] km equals 30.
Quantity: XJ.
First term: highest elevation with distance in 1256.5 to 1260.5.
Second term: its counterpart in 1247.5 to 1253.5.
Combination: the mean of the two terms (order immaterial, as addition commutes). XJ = 59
